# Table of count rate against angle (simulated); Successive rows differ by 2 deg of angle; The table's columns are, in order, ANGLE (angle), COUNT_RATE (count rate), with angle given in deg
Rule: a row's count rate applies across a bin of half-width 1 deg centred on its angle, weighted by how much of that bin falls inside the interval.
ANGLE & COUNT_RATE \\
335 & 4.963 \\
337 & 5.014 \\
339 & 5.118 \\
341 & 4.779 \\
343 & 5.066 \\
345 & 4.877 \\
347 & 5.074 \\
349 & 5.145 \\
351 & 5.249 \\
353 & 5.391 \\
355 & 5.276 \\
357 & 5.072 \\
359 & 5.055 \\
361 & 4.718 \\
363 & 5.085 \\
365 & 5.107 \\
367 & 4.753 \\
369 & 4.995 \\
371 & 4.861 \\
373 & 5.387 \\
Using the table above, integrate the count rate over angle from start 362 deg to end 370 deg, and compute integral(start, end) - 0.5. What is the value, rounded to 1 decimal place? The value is 39.4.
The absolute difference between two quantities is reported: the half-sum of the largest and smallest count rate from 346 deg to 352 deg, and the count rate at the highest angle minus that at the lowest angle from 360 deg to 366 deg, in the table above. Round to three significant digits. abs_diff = 4.77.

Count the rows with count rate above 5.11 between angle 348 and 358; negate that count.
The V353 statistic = -4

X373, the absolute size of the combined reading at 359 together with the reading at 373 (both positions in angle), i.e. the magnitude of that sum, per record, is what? 10.4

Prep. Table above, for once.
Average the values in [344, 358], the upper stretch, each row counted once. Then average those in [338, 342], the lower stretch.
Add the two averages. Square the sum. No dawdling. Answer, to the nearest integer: 102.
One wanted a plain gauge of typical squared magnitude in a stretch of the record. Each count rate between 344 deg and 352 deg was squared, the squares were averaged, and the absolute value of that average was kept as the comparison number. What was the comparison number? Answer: 25.9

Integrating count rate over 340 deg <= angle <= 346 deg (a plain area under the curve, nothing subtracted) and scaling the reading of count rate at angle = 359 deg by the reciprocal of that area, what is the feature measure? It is 0.172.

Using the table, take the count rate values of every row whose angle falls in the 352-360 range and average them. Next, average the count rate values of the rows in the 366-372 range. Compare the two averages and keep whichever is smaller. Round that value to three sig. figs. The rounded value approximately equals 4.87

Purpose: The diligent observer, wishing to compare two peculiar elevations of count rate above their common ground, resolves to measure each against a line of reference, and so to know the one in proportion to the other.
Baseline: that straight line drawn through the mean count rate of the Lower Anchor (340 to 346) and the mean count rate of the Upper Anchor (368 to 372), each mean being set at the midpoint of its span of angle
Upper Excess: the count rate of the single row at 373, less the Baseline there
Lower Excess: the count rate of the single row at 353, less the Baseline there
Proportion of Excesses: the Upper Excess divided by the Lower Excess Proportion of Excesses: 0.96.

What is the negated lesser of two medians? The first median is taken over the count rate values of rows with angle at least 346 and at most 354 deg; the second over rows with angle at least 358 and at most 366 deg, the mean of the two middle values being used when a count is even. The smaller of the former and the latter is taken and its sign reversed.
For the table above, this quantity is -5.07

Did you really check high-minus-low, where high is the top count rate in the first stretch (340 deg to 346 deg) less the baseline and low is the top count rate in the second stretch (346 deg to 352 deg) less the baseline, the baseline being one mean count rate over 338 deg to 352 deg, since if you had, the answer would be -0.18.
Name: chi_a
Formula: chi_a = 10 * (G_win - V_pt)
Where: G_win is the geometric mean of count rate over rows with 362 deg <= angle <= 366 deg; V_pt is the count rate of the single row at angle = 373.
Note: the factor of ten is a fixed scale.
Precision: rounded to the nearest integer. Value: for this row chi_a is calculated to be -3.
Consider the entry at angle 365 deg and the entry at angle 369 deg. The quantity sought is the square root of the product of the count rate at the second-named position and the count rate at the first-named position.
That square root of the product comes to 5.05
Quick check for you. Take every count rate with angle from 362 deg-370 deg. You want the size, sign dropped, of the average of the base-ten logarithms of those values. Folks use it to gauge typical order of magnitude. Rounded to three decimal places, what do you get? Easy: 0.697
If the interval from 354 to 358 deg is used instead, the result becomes 0.714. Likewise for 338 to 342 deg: 0.694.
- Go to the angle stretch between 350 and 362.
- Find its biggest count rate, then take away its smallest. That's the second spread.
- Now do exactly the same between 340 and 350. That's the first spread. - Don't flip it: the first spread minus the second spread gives -0.31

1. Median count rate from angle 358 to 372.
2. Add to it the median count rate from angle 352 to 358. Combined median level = 10.27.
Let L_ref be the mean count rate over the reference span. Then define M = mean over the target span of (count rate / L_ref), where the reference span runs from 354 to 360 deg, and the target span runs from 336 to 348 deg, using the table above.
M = 0.97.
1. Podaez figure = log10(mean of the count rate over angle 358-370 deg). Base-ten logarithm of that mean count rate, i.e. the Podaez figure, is 0.695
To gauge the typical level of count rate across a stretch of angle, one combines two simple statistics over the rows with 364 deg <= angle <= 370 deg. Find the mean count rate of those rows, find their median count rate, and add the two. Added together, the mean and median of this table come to 9.95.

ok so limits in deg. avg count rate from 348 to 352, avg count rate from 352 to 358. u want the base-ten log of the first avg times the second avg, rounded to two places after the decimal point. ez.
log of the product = 1.44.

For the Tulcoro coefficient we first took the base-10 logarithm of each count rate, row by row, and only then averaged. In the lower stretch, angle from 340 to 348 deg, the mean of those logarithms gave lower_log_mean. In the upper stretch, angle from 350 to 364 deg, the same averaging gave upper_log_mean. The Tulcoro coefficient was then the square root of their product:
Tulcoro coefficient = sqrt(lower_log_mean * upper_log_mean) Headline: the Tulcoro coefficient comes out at 0.702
